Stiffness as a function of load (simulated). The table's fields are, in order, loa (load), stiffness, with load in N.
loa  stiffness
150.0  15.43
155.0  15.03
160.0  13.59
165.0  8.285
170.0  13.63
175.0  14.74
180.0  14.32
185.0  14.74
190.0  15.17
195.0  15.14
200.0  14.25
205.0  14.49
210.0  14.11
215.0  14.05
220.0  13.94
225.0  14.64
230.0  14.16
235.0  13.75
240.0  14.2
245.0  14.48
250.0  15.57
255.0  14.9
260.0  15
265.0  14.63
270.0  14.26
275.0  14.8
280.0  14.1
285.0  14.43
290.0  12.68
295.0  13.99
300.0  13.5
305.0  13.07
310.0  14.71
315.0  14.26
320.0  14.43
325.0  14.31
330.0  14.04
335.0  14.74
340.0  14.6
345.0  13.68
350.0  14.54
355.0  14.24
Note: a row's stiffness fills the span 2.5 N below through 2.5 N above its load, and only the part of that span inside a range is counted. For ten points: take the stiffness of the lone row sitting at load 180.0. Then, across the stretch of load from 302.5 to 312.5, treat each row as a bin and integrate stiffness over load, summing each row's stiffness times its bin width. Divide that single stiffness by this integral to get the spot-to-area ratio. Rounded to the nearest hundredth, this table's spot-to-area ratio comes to 0.10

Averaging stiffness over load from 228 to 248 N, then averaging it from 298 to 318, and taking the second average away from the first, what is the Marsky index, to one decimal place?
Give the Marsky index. 0.3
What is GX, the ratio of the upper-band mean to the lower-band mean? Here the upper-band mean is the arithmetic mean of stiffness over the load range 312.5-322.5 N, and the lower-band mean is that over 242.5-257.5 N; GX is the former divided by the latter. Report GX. 0.96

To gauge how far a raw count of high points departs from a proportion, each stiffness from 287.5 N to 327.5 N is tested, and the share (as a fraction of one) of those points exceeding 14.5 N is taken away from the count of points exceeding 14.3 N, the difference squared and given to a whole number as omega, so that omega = 8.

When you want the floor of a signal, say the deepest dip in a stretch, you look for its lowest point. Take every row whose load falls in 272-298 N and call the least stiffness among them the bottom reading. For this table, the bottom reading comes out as 12.68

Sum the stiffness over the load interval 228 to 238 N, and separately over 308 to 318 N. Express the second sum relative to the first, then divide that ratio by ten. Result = 0.104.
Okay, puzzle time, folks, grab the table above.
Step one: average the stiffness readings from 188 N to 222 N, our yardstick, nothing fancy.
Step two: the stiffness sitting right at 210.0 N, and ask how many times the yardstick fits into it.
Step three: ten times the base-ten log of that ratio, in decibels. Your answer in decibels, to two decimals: -0.10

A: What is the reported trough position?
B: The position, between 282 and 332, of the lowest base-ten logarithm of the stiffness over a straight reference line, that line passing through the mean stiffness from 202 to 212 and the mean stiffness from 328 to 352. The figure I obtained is 290.0 N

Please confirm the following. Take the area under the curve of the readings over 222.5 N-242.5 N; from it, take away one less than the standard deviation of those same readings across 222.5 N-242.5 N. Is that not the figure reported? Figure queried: 284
